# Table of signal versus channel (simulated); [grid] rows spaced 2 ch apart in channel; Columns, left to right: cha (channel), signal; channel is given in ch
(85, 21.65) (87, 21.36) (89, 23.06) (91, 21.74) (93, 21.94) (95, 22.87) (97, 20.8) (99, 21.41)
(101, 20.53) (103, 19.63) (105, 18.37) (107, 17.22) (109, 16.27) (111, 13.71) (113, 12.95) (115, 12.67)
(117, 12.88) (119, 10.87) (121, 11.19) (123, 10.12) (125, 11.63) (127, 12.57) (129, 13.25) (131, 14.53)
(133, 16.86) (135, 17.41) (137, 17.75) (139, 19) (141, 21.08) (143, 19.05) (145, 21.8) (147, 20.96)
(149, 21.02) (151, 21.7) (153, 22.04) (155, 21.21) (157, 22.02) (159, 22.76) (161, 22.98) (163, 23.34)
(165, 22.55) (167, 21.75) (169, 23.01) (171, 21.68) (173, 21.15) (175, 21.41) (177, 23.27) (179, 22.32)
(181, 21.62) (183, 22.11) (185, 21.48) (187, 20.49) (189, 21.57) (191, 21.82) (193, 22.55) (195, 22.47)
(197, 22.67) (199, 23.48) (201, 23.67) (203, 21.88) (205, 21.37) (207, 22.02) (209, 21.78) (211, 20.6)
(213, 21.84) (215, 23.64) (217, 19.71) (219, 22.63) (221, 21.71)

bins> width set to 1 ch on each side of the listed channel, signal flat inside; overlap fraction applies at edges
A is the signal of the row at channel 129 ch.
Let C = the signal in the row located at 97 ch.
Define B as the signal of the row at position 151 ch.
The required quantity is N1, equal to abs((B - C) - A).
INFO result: 12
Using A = 13.25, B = 21.7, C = 20.8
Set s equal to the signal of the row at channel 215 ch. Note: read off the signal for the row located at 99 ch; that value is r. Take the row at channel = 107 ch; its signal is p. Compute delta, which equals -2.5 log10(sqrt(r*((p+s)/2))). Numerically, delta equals -3.30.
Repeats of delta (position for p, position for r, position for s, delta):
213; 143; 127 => -3.14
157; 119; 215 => -2.99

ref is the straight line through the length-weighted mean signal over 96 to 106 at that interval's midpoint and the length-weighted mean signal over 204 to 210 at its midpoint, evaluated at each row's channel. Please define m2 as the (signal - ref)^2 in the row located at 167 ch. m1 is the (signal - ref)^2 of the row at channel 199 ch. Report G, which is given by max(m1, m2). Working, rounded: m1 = 4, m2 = 0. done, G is 4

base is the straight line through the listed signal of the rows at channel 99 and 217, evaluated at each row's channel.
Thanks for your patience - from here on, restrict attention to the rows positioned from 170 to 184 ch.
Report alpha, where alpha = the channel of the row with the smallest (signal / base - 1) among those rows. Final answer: 173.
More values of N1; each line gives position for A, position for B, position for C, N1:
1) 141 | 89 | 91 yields 20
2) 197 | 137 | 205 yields 26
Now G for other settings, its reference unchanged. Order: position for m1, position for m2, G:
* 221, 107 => 9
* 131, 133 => 37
